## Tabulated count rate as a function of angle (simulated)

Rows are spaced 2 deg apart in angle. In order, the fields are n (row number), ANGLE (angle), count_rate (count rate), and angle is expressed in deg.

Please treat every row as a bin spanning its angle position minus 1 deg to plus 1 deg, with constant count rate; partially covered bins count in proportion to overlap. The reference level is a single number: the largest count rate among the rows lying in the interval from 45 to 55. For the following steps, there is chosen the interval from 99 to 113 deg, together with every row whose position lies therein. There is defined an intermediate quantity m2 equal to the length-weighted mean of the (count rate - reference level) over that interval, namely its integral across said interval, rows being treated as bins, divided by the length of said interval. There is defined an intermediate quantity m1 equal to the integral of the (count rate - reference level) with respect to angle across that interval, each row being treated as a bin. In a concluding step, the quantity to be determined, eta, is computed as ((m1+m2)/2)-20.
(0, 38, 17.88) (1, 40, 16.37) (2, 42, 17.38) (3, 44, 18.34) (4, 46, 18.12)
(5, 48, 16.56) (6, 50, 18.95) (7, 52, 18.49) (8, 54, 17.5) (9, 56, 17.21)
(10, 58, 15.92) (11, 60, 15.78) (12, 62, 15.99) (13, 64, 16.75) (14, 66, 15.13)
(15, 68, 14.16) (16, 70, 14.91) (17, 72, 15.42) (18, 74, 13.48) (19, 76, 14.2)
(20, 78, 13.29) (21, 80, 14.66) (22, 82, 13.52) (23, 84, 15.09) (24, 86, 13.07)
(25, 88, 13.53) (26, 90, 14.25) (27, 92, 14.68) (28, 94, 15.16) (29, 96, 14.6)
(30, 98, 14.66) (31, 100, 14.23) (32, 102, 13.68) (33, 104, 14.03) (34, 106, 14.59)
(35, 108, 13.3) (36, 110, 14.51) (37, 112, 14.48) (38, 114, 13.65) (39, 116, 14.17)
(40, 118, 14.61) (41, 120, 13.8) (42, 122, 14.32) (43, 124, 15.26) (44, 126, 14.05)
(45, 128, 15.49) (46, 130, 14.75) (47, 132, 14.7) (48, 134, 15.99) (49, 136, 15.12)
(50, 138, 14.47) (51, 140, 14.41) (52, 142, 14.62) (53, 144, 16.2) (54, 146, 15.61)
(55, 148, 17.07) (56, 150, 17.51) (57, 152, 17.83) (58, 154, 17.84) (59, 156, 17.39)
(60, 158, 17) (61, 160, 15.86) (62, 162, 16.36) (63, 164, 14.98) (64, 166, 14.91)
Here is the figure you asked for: -56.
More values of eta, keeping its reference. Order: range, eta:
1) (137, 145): -38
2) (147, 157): -28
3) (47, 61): -33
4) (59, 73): -46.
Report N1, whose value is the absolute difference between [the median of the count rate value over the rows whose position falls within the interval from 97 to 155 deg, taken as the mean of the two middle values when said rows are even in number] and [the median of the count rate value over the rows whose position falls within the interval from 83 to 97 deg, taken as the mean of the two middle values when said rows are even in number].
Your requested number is 0.01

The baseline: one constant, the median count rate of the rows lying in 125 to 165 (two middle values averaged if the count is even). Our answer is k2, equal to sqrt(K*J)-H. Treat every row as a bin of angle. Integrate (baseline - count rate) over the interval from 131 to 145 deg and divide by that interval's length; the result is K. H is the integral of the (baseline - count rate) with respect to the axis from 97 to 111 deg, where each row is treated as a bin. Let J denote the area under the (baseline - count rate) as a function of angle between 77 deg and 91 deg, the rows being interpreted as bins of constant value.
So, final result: -18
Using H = 22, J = 25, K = 0.7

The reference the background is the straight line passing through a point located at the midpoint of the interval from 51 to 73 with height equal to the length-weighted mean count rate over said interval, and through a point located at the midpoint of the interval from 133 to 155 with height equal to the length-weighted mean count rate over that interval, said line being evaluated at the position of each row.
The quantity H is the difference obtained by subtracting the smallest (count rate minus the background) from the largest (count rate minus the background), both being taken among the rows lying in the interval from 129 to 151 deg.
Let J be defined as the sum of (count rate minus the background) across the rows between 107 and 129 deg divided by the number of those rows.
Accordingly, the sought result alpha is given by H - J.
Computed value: 4.9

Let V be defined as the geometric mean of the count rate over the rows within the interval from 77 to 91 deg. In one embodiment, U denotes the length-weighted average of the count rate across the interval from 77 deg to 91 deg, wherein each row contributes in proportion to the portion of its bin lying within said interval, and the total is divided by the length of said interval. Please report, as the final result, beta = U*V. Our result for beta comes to 193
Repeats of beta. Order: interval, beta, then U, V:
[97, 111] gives 200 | 14.1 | 14.1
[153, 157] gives 310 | 17.6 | 17.6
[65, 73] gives 222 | 14.9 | 14.9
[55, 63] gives 263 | 16.2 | 16.2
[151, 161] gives 295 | 17.2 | 17.2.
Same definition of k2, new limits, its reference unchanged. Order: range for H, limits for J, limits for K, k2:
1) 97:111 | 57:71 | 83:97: -20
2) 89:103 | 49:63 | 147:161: -12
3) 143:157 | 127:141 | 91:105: 22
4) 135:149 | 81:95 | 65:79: 0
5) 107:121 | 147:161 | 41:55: -17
